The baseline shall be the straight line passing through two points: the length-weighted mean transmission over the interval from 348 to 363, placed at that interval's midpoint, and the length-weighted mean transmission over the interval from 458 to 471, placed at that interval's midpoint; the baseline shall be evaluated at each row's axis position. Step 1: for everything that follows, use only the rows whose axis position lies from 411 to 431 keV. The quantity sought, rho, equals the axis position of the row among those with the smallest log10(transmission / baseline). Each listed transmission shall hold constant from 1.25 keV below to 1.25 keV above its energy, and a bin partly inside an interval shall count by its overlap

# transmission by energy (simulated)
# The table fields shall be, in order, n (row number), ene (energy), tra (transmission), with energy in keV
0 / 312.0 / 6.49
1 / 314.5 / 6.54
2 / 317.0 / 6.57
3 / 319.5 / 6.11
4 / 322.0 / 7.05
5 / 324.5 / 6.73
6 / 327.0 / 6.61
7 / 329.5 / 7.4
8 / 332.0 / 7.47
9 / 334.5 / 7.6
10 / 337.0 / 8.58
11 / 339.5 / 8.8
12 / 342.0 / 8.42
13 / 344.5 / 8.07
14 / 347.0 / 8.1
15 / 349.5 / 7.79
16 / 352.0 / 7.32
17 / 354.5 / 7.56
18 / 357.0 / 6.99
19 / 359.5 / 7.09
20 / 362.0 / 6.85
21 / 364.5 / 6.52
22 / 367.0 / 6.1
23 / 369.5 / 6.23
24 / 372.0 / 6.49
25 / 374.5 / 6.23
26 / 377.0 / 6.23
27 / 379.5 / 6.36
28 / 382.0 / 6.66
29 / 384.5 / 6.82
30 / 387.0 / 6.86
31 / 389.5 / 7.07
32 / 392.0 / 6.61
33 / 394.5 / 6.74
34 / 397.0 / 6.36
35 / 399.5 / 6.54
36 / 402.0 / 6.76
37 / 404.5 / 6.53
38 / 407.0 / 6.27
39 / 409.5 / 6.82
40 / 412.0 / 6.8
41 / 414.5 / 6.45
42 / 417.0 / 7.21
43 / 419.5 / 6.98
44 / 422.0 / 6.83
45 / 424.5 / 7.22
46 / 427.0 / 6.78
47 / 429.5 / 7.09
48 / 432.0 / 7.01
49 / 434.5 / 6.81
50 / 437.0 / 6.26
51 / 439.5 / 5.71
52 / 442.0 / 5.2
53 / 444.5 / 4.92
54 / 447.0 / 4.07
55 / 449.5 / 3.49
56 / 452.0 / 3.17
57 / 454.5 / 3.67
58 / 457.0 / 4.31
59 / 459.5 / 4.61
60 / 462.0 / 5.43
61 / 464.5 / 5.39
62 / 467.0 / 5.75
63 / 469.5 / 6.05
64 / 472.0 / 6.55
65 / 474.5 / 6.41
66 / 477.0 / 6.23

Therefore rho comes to 414.5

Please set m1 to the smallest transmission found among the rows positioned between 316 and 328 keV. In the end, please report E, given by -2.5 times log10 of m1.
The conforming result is -1.97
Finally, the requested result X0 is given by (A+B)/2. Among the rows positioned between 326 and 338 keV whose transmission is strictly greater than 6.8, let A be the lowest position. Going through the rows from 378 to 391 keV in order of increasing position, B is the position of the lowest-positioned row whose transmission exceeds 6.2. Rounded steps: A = 329.5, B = 379.5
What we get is 354.5 keV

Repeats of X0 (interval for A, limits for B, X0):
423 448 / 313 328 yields 369.5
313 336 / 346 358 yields 334.5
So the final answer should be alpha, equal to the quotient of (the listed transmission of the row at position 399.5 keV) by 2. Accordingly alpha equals 3.27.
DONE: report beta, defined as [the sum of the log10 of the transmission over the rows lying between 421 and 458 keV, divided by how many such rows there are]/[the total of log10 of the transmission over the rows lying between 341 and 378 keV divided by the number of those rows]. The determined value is 0.9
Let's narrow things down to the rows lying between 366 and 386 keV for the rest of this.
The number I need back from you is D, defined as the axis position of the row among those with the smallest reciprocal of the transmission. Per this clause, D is 384.5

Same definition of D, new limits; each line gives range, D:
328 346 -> 339.5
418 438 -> 424.5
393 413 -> 409.5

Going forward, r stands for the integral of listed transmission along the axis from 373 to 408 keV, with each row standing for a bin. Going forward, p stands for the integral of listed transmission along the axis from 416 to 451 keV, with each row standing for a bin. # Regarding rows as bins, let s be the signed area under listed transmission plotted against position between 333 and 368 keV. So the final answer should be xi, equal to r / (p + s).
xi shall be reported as 0.48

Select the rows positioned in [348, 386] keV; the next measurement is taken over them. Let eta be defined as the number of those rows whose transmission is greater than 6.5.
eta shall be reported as 9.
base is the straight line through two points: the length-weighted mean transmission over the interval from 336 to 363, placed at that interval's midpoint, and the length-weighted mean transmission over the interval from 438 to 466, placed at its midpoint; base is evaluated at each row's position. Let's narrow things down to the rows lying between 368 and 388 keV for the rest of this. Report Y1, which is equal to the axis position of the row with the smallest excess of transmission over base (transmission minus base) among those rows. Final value 369.5 keV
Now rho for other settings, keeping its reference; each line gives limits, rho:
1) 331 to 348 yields 332.0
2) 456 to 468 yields 457.0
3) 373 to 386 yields 374.5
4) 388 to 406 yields 397.0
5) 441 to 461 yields 452.0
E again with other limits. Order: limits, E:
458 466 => -1.66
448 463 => -1.25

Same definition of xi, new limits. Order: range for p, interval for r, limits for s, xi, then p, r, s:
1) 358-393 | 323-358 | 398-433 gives 0.57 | 230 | 269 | 238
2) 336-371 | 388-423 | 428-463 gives 0.53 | 261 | 235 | 180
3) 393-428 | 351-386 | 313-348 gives 0.47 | 236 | 234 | 260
